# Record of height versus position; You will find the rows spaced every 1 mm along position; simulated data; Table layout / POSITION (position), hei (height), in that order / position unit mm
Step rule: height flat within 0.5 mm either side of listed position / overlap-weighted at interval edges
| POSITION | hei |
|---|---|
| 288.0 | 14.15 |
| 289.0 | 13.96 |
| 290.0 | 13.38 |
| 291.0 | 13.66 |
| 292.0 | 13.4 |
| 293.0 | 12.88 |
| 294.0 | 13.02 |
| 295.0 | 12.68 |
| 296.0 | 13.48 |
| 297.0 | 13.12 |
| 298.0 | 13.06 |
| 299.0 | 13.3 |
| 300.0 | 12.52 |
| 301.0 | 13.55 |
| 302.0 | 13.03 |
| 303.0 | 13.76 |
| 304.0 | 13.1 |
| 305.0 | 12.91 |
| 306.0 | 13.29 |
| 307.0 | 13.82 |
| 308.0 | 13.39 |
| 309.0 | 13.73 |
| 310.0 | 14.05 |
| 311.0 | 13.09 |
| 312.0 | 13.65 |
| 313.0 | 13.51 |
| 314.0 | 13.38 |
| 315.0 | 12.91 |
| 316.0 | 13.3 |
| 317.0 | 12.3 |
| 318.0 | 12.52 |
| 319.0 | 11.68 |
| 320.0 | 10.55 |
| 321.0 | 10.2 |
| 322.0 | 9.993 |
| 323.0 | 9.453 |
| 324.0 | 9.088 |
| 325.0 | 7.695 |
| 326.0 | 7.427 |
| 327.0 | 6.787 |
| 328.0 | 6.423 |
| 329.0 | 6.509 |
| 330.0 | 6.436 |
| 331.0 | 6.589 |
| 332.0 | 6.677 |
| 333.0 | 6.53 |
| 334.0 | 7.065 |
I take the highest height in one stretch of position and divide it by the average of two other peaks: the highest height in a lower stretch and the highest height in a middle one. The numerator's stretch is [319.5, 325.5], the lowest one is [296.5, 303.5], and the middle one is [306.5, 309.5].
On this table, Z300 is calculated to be 0.77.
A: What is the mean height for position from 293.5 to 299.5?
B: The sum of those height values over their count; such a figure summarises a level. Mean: 13.1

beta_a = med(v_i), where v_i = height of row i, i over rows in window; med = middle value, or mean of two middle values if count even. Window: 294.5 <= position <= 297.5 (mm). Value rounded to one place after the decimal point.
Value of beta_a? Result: 13.1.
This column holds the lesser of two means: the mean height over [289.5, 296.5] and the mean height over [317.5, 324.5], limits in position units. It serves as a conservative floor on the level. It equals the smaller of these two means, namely 10.5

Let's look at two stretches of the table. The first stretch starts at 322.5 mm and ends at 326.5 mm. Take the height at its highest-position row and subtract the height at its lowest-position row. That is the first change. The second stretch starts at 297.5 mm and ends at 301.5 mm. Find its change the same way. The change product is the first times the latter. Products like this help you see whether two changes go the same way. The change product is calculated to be -1.0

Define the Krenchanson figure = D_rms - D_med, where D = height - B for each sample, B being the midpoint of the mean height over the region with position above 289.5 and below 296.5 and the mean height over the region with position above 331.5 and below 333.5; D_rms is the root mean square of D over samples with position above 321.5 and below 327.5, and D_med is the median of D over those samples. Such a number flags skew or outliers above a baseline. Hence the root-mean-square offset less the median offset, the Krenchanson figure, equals 3.42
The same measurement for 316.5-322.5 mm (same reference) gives 0.44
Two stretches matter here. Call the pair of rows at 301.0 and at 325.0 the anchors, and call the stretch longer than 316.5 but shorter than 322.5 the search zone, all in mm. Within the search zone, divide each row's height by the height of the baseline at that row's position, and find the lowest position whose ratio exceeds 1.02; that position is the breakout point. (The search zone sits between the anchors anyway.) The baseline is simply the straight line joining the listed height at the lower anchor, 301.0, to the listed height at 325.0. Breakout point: 317.0 mm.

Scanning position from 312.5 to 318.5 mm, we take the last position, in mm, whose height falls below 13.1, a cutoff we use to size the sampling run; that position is 318.0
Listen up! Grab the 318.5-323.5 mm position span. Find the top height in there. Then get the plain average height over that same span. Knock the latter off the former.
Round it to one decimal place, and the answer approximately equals 1.3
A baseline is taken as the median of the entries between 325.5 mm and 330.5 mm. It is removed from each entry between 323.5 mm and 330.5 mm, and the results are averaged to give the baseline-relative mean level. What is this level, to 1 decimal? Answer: 0.7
